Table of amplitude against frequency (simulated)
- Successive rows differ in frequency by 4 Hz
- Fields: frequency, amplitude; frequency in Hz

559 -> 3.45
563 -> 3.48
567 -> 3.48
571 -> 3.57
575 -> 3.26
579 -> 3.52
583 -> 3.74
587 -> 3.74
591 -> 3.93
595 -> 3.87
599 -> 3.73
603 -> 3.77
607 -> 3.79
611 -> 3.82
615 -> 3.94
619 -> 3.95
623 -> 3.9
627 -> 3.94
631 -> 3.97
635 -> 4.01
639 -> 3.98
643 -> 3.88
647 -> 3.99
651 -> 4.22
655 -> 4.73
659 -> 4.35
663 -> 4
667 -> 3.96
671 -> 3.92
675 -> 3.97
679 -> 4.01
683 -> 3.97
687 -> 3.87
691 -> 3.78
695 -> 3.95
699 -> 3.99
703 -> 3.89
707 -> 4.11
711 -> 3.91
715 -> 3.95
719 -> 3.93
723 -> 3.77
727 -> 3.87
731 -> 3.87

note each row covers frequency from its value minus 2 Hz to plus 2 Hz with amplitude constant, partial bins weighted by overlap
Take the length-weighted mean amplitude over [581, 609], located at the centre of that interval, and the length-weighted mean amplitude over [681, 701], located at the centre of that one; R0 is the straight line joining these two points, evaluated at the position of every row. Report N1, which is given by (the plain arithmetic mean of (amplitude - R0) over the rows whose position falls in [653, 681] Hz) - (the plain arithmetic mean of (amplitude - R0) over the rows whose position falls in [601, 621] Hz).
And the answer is 0.21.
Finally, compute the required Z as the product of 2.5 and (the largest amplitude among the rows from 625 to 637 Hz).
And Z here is 10.0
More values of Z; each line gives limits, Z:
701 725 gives 10.3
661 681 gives 10.0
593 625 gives 9.9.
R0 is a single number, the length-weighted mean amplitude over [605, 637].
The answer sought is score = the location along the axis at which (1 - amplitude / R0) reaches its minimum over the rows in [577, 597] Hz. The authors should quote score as 591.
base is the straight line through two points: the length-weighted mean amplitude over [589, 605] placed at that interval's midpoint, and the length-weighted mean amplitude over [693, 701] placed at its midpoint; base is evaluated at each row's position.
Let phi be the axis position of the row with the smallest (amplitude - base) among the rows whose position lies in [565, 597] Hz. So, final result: 575 Hz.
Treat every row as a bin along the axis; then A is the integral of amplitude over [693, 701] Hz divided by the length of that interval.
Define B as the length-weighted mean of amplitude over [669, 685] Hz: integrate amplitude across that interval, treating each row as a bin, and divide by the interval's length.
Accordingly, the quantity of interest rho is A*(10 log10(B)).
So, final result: 23.8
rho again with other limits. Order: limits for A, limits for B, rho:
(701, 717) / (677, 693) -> 23.5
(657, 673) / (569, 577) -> 21.6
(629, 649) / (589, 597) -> 23.4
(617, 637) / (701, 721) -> 23.6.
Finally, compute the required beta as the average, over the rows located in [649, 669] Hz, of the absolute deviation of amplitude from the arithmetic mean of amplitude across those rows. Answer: 0.23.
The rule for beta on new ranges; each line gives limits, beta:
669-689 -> 0.04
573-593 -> 0.20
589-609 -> 0.07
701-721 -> 0.06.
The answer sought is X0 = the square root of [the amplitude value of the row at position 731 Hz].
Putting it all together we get 1.97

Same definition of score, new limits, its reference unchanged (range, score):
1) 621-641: 635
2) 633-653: 651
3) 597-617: 615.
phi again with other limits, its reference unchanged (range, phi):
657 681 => 671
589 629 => 599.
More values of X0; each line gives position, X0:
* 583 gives 1.93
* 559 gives 1.86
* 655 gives 2.17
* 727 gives 1.97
